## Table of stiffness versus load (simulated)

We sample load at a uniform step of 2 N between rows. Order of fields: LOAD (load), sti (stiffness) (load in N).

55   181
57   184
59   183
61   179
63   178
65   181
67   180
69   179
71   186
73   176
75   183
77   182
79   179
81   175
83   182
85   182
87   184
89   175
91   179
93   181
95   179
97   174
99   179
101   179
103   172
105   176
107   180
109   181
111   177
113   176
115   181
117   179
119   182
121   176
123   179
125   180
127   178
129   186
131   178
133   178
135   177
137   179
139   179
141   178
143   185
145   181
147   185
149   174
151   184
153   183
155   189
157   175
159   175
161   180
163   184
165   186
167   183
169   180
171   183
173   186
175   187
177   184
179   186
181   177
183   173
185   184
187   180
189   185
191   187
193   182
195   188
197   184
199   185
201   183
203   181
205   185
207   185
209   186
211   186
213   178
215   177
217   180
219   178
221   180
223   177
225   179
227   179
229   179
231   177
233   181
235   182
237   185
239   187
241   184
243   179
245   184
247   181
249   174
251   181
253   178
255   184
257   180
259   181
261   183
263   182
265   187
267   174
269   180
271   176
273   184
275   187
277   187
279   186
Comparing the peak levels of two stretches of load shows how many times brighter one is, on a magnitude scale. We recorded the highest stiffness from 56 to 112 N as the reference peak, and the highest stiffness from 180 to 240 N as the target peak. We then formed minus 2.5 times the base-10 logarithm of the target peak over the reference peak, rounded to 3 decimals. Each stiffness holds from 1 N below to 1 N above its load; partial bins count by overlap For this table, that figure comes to -0.012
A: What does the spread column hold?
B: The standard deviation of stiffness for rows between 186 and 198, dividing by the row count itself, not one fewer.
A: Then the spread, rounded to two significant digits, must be 2.7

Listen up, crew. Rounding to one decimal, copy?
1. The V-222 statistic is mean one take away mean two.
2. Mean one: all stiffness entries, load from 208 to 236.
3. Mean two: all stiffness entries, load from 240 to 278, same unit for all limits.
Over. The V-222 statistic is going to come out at -1.4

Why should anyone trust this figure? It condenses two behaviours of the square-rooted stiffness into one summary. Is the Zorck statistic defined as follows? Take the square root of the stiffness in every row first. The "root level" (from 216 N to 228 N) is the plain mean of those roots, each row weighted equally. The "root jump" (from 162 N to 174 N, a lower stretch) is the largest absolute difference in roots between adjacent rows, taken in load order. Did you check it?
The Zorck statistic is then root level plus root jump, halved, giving 6.74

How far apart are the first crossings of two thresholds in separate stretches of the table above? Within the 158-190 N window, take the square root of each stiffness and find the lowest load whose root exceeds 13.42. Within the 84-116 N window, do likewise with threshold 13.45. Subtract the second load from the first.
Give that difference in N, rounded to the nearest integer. 78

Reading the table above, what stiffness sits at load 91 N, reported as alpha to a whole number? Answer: 179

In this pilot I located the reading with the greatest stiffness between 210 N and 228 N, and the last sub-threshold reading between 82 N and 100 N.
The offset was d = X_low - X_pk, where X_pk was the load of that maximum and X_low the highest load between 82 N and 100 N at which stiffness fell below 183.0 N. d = -112 N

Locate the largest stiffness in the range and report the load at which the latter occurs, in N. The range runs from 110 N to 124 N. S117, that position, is 119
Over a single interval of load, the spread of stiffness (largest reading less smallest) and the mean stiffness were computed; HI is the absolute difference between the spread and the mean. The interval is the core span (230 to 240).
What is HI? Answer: 172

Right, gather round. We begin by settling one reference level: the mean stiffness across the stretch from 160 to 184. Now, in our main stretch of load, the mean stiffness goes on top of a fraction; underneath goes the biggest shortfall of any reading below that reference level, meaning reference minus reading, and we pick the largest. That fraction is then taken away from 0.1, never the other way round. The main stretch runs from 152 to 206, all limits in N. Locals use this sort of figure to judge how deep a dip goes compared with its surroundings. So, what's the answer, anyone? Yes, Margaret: -19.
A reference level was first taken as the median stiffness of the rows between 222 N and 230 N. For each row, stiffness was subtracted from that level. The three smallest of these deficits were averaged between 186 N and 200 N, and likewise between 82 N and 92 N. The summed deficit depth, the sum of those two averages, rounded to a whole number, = -11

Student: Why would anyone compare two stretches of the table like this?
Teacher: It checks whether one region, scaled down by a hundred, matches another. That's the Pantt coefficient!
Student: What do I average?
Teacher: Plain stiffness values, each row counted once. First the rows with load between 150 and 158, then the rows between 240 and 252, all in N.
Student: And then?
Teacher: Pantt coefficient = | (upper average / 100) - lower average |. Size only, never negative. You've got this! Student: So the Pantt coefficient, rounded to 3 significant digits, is 181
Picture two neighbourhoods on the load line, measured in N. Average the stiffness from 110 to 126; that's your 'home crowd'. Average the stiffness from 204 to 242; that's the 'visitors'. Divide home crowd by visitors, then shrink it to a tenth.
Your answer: 0.099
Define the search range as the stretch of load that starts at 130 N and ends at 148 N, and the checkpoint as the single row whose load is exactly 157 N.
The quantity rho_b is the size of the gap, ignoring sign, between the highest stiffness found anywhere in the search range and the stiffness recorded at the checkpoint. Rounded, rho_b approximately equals 10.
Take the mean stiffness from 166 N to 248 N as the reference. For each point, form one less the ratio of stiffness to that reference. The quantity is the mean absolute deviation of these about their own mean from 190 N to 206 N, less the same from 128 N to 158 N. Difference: -0.010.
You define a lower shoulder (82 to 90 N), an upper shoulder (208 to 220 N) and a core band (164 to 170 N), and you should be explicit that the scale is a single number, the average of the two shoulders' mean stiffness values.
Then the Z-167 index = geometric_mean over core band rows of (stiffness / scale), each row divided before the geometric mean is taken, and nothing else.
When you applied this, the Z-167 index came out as 1.01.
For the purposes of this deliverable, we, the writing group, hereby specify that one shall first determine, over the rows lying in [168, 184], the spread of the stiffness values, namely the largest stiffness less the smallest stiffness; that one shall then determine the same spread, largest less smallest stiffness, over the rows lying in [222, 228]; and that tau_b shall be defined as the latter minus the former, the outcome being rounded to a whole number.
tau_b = -12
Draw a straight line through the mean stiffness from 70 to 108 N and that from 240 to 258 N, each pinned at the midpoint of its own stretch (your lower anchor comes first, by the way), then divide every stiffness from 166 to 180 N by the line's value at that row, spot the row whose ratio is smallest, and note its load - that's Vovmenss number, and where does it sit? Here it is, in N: 169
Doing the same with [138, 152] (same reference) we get 149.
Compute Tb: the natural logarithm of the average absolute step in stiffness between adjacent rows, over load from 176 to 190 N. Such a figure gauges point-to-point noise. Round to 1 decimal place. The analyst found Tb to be 1.8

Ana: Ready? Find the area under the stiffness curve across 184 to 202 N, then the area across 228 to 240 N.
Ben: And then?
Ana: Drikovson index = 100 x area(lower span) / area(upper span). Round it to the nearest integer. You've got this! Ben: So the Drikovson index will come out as 152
